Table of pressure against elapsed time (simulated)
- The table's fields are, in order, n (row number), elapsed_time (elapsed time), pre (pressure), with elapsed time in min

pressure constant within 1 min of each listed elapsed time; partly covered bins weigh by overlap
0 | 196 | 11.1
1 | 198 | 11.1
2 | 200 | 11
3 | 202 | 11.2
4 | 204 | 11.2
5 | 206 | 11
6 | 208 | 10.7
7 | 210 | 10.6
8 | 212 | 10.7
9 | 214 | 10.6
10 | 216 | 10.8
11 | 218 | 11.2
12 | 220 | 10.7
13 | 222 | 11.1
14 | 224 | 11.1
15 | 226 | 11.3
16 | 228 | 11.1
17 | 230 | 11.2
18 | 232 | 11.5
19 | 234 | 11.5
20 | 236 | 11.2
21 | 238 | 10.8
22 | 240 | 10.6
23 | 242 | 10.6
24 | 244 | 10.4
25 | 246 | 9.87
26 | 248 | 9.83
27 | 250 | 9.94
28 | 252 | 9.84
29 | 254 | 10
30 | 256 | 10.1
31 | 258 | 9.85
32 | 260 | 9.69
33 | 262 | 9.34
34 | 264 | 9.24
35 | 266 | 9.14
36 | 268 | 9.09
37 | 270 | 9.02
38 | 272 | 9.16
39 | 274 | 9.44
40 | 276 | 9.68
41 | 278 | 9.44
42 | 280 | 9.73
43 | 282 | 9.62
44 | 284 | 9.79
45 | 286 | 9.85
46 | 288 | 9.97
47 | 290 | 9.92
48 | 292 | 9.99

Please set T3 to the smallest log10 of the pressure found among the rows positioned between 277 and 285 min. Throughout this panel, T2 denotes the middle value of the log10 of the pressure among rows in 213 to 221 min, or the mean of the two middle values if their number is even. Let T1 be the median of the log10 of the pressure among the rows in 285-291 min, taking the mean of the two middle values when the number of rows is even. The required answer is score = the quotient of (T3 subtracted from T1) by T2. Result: 0.02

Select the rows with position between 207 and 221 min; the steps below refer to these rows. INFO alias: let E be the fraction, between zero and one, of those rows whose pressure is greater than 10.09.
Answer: 1.0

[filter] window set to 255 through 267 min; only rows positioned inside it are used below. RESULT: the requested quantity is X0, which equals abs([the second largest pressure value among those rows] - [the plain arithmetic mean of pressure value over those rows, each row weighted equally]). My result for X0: 0.29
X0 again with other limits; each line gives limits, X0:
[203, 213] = 0.16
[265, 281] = 0.34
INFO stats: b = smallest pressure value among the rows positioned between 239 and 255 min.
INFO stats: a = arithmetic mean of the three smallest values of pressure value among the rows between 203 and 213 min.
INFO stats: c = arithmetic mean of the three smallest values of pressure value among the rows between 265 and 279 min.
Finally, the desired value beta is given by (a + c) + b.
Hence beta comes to 29.6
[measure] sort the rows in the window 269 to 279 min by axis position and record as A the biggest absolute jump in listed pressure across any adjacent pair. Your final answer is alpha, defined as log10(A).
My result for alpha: -0.55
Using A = 0.28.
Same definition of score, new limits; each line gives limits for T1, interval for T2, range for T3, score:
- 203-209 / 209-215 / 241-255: 0.05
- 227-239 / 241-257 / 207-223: 0.02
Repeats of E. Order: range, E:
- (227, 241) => 1.0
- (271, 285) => 0.0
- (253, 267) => 0.1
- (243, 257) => 0.3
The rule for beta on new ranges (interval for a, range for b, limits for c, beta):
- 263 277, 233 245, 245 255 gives 29.3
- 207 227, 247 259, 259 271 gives 29.5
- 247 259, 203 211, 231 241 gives 31.3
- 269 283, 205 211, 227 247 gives 30.1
